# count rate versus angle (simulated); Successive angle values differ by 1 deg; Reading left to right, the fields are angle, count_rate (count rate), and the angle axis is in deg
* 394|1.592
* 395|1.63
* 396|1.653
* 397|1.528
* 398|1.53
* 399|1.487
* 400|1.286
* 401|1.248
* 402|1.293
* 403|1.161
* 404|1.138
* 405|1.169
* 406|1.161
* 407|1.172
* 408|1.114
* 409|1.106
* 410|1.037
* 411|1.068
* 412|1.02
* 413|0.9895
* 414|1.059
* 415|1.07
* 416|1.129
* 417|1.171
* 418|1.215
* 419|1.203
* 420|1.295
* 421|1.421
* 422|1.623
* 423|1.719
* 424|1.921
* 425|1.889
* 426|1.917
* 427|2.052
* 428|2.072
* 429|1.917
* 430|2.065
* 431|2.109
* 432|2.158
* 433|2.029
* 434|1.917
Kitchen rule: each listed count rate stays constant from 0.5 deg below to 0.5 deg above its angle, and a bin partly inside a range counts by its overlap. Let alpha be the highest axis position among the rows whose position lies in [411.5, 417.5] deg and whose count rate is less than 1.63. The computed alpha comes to 417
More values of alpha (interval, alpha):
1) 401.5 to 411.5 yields 411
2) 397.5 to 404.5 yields 404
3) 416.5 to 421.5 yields 421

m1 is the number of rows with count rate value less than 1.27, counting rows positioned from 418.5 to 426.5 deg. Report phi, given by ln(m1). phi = 0.00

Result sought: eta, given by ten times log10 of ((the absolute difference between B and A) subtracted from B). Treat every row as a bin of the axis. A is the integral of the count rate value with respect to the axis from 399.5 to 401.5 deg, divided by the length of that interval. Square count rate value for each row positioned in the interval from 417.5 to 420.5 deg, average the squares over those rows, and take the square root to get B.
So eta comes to 0.8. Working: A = 1.3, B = 1.24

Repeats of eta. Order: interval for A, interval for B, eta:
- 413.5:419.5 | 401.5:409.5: 0.6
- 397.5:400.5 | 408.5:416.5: -1.6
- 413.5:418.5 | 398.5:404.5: 0.5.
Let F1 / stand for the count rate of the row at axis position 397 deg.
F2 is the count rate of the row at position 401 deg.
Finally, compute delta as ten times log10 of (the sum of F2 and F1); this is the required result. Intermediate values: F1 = 1.528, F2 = 1.248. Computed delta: 4.43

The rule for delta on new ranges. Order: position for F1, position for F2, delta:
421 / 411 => 3.96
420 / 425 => 5.03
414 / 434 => 4.74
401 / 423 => 4.72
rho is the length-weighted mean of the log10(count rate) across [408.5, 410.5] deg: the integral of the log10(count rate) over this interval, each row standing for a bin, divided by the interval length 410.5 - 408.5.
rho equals 0.03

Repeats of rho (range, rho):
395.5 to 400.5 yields 0.17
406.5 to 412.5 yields 0.04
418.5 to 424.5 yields 0.18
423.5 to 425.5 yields 0.28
